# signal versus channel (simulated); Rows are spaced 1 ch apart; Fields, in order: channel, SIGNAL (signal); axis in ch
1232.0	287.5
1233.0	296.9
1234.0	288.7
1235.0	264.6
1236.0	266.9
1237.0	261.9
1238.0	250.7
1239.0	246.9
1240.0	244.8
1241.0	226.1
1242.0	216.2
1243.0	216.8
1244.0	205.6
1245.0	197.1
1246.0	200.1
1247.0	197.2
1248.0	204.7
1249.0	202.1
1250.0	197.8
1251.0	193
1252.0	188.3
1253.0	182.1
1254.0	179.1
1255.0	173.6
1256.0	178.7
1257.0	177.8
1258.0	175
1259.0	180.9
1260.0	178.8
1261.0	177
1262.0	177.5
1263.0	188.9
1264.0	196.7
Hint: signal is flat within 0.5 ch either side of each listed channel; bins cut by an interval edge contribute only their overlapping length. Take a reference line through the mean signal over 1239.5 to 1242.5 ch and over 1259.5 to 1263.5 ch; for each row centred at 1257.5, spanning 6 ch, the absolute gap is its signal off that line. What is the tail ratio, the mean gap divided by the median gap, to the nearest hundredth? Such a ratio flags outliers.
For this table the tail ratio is 0.92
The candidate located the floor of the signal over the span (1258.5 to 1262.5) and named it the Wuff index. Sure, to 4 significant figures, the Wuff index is 177.0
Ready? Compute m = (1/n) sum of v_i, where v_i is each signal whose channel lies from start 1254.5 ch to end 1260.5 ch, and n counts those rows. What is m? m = 177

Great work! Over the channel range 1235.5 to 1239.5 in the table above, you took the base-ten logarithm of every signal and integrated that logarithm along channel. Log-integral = 9.64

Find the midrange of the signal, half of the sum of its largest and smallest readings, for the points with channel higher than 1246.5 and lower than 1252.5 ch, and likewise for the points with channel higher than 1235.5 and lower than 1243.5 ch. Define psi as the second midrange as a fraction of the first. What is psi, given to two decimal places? 1.23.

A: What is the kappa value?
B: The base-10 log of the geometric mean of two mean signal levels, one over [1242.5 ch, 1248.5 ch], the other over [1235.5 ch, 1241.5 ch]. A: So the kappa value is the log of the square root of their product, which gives 2.35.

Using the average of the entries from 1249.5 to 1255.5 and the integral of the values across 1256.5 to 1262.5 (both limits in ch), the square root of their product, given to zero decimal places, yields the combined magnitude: 445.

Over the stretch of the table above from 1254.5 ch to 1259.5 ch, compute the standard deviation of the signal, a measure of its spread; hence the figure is 3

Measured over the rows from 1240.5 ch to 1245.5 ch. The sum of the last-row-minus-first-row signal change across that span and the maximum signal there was 197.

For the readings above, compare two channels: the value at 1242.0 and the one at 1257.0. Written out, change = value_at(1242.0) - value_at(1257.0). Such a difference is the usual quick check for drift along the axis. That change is 38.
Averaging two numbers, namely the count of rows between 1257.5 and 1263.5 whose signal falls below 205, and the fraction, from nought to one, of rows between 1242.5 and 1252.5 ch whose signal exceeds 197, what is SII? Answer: 3.4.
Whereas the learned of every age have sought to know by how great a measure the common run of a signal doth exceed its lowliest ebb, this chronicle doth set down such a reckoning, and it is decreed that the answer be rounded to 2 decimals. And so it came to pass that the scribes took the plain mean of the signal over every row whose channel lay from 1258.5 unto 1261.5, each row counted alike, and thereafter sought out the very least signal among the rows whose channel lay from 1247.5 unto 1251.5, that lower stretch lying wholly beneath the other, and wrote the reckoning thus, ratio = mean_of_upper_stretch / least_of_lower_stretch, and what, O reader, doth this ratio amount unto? 0.93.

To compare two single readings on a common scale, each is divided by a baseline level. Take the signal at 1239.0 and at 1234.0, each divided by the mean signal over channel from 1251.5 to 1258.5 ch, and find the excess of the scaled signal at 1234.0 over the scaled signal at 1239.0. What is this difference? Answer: 0.23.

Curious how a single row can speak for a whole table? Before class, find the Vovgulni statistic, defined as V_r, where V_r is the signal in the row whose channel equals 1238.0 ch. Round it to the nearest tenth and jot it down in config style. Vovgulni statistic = 250.7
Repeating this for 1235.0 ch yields 264.6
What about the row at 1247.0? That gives 197.2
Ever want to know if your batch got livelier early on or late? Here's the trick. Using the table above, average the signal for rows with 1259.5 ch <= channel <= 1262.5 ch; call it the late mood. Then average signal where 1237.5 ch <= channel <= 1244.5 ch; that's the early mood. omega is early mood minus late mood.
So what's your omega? 52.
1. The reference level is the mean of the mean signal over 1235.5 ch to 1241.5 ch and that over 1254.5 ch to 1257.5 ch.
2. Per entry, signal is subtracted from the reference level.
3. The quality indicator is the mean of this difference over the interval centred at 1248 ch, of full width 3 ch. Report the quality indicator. 12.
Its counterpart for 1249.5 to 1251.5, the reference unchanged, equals 18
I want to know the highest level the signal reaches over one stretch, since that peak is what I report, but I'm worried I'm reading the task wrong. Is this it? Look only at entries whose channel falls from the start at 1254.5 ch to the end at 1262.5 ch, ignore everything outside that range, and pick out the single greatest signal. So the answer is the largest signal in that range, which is 180.9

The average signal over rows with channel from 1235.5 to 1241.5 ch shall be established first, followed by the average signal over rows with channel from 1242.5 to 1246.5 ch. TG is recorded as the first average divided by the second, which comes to 1.22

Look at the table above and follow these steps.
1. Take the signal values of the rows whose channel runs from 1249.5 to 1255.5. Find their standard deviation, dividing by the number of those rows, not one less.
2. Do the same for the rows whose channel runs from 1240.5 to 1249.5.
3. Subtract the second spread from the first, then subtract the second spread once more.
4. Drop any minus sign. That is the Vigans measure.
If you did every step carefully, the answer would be 11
